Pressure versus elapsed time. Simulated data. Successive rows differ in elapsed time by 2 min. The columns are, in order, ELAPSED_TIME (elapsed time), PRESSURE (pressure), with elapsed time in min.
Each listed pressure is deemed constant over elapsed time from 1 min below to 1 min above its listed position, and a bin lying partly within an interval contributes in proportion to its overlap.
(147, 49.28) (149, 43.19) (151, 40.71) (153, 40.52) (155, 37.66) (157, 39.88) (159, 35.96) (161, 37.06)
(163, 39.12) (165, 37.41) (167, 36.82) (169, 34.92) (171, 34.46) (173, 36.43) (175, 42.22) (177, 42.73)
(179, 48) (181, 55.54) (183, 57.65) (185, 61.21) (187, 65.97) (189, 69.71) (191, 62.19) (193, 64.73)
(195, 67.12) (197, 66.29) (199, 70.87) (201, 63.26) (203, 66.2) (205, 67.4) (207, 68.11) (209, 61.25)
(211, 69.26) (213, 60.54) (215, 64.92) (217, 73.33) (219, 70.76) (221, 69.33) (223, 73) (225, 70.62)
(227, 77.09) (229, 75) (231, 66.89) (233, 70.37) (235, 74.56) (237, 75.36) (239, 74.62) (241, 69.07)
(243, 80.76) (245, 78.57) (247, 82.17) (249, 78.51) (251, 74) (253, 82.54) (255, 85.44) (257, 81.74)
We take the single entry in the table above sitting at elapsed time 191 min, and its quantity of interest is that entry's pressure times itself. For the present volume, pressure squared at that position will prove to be 3868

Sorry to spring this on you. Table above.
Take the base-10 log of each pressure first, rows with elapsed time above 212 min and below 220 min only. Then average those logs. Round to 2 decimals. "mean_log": 1.83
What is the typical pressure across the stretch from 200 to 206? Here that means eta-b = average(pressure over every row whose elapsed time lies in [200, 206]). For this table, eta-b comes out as 66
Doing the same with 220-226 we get 71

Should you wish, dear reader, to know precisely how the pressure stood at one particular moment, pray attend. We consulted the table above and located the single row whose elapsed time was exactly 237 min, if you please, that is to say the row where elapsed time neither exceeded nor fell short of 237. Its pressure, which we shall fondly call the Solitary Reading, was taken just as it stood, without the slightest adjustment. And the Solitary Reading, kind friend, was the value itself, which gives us 75.36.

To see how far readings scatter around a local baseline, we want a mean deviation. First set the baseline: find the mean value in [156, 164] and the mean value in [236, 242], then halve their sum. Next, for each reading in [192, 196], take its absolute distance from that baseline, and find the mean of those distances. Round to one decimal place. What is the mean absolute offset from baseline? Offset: 10.4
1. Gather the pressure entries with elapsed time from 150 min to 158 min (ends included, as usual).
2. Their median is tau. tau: 40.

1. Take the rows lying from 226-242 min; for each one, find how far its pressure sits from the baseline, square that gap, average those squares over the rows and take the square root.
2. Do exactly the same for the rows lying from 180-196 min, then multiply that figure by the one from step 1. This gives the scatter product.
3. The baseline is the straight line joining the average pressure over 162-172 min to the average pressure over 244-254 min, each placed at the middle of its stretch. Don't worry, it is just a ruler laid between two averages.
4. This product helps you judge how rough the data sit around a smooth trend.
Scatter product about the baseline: 76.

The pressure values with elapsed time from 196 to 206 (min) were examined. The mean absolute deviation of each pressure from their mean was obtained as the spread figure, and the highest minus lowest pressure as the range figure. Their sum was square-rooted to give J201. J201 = 3.1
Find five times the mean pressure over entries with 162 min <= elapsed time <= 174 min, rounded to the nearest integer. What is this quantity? 183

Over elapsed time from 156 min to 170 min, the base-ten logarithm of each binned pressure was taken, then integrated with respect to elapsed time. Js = 22.0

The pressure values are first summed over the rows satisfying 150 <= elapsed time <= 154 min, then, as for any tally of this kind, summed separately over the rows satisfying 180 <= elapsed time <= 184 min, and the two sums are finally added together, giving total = 194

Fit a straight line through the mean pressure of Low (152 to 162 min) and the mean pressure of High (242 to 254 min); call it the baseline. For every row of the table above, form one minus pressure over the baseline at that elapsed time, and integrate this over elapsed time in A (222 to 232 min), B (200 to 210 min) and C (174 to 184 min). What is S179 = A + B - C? -1.1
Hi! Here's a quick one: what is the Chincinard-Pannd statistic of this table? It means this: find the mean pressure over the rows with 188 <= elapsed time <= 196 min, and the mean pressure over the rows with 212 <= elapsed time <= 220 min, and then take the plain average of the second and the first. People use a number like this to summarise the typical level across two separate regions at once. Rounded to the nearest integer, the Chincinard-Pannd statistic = 67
